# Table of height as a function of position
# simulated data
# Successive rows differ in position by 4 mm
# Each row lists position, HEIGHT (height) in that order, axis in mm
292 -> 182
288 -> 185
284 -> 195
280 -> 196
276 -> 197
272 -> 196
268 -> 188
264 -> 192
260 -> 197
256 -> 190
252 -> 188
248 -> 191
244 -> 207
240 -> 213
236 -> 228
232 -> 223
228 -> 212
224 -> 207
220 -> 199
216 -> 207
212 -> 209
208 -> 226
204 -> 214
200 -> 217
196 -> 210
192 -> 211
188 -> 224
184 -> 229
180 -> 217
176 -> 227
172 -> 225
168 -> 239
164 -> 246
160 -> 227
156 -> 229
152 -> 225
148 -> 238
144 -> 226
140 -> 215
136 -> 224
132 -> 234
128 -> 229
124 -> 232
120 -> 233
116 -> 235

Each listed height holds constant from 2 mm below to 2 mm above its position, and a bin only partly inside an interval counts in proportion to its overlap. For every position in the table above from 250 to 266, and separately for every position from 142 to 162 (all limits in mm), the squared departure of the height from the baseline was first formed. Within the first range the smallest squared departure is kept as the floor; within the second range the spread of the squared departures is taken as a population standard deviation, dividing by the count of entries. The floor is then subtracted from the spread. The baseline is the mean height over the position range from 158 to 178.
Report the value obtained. -1266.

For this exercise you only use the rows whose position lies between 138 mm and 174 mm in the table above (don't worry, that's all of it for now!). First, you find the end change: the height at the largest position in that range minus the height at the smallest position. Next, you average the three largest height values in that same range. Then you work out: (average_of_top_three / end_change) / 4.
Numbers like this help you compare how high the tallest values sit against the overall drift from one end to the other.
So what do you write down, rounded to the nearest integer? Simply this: 6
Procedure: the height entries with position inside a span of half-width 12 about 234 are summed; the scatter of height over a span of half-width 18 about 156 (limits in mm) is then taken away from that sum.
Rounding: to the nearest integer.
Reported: 1281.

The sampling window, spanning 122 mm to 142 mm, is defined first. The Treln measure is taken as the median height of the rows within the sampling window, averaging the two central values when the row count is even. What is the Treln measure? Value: 229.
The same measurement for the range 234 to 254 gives 207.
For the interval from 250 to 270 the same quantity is 190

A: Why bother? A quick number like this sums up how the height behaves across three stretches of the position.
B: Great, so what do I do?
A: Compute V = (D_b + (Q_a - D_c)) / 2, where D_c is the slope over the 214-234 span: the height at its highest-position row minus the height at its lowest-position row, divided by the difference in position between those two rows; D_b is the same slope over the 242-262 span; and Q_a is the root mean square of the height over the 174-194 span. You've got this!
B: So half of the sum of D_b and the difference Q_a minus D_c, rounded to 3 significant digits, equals 110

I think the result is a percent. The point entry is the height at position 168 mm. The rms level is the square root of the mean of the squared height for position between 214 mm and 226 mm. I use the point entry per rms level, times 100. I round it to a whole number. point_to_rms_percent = 117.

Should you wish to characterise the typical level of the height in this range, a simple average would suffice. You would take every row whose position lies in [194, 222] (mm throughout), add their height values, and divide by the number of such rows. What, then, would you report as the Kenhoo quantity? 212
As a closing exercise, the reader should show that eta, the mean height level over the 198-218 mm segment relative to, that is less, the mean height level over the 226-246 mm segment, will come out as -2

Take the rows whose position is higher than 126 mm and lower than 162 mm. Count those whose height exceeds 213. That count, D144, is 9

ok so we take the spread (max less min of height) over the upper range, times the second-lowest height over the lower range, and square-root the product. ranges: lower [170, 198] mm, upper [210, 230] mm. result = 52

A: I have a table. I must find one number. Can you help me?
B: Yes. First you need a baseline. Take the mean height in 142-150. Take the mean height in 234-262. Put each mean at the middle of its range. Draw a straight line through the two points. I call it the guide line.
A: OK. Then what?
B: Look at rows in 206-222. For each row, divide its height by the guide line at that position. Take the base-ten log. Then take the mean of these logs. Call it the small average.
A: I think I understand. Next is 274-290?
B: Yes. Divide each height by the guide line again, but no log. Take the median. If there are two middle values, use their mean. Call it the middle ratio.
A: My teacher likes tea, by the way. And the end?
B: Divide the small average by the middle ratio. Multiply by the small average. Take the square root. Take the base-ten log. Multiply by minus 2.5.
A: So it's 6.0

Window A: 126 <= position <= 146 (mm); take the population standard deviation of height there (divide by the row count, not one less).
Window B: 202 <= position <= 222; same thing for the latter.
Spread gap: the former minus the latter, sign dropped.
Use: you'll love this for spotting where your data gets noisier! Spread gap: 2.6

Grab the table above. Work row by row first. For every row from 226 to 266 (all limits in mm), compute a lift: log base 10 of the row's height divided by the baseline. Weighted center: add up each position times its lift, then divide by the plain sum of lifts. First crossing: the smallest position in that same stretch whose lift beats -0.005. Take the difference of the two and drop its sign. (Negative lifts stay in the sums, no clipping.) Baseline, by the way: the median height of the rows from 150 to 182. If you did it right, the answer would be 15.8 mm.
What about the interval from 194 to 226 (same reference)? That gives 4.4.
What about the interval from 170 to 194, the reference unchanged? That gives 14.7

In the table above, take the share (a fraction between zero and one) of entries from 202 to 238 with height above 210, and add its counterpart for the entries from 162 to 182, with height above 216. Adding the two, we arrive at 1.6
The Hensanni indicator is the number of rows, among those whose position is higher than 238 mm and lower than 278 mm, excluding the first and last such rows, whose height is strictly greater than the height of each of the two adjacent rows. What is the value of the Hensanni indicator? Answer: 1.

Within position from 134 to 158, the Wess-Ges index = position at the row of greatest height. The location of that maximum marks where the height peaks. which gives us 148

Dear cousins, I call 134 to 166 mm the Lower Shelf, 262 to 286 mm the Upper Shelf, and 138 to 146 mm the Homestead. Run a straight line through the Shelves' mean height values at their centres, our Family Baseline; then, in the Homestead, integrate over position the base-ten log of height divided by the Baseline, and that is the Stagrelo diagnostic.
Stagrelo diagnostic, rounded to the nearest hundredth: -0.16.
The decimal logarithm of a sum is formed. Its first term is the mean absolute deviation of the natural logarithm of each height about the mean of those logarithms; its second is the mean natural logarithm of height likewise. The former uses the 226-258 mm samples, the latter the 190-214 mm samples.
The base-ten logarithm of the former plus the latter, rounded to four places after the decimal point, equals 0.7348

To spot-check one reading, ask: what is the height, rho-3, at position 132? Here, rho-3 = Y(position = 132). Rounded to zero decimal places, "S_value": 234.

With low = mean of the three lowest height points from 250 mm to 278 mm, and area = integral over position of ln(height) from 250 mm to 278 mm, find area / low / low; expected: 0.0041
